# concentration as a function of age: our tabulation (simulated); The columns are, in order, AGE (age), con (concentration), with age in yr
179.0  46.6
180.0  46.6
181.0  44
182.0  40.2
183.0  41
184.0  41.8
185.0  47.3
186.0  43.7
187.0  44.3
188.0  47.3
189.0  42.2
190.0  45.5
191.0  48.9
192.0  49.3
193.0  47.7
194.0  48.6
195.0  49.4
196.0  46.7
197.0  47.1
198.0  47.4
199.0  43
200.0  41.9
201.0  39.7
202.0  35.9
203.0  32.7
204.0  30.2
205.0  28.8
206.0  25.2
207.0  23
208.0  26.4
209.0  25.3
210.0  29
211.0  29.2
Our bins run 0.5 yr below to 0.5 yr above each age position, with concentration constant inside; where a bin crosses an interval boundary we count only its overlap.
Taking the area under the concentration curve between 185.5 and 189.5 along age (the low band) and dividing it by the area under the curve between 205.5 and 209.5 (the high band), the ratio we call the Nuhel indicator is 1.8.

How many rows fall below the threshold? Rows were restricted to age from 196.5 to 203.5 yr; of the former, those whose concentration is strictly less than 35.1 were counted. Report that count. 1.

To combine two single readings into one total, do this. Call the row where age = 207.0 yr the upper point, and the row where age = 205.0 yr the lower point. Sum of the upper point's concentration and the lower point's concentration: 52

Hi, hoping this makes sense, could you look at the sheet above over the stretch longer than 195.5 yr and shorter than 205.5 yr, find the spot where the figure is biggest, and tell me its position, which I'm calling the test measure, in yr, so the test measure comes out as 198.0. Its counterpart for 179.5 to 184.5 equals 180.0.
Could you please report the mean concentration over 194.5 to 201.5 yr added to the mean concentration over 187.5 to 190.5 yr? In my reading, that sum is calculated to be 90.0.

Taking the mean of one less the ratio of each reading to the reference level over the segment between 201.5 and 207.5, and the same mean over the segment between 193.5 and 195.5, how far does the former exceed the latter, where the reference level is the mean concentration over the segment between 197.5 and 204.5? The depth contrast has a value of 0.51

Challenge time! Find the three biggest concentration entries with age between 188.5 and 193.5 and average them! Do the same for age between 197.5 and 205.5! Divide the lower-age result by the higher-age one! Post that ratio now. 1.10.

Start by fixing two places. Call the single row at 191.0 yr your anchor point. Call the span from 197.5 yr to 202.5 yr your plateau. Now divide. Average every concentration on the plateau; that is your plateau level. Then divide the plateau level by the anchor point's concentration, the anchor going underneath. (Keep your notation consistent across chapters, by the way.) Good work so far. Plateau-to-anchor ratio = 0.9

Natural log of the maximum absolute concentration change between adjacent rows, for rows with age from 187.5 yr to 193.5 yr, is 1.63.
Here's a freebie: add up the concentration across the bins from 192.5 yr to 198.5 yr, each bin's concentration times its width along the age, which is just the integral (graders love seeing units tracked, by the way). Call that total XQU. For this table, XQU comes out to 287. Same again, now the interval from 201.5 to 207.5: 176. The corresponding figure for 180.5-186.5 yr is 258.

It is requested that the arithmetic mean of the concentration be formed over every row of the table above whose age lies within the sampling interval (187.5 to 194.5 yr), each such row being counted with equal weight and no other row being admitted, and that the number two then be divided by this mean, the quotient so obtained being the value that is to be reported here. 0.042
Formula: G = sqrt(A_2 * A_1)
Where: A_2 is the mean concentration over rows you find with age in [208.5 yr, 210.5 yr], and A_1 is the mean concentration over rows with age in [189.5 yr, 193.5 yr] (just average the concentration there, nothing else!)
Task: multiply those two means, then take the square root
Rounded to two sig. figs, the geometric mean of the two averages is 36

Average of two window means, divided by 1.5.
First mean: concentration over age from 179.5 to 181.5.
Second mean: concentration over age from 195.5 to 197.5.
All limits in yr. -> 30.7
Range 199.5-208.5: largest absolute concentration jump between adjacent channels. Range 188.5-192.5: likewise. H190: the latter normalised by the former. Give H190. 0.89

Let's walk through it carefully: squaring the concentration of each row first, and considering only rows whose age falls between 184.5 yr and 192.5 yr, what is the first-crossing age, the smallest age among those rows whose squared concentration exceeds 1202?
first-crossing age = 185.0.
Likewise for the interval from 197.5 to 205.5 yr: 198.0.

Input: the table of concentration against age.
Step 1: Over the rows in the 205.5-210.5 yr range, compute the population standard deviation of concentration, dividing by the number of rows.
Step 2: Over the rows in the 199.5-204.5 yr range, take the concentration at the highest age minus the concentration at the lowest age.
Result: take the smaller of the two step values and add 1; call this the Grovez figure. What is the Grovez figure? -11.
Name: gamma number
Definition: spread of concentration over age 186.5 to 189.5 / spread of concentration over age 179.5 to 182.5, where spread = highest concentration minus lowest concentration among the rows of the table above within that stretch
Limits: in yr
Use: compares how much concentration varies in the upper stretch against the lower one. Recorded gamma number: 0.80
